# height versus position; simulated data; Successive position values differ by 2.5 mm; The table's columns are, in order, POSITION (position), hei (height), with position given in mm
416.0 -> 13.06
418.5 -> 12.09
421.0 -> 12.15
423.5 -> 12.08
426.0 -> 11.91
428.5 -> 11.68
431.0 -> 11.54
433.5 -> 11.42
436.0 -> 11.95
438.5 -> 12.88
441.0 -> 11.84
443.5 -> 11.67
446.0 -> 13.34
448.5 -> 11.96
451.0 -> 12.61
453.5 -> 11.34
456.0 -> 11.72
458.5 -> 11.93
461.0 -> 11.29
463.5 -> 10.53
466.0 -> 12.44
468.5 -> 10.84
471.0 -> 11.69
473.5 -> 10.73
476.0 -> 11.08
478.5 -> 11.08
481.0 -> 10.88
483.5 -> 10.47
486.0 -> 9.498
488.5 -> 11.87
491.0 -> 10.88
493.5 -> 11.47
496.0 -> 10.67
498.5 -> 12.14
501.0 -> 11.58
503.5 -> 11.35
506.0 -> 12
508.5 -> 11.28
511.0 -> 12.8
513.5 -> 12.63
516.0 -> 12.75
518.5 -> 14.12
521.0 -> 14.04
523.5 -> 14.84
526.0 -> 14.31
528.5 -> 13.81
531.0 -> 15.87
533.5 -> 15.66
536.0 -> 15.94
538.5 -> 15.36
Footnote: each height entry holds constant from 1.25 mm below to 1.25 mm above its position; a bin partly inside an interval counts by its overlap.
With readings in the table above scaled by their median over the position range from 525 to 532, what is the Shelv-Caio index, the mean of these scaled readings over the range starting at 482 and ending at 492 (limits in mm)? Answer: 0.75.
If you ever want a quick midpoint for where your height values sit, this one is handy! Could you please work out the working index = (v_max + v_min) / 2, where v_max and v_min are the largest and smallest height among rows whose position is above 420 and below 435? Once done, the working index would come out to 11.8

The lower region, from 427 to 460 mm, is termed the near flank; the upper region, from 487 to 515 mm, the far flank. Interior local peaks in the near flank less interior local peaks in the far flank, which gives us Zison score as -1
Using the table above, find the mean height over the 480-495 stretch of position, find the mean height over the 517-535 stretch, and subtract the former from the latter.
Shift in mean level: 3.8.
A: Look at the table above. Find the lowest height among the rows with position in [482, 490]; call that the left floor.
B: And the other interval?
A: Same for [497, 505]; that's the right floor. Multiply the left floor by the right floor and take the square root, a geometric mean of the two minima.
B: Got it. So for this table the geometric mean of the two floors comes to 10.4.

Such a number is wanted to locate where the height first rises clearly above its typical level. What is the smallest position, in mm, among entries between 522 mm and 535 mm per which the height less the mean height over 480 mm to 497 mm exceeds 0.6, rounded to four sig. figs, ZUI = 523.5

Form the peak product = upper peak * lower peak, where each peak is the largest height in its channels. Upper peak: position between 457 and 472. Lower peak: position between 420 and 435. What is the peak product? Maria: 151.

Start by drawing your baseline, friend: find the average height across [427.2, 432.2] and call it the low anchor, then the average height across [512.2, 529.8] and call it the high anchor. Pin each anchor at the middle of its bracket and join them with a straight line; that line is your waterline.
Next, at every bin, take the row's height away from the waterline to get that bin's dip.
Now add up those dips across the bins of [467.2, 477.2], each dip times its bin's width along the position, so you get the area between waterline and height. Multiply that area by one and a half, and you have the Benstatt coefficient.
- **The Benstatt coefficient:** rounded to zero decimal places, 23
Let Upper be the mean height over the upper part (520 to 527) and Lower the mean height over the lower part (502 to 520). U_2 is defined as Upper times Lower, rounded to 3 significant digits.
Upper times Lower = 179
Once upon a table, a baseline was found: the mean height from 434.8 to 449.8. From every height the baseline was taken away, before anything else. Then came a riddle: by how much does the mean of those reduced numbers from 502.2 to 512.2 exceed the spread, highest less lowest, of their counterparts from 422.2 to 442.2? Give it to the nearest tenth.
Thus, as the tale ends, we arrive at -1.9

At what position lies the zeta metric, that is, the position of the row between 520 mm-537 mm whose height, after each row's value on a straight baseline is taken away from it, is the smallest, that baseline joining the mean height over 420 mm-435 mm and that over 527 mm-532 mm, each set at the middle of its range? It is 528.5 mm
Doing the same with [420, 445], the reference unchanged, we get 443.5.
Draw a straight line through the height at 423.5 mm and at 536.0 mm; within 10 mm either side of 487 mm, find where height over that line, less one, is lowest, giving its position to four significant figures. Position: 486.0 mm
